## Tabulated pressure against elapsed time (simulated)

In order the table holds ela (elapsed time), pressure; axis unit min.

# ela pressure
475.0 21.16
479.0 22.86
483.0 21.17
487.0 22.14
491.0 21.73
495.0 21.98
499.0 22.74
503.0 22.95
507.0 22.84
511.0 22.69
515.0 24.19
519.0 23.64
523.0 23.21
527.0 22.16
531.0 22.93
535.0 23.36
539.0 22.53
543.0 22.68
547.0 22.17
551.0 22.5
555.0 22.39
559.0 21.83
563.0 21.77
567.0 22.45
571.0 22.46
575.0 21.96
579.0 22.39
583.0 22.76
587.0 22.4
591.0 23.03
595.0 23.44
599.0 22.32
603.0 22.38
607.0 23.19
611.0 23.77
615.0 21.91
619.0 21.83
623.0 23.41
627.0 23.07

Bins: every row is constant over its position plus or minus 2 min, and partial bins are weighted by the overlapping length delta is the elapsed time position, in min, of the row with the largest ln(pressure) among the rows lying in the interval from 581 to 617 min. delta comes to 611.0 min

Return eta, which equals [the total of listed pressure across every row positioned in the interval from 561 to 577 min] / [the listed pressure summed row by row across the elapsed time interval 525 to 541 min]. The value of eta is 0.97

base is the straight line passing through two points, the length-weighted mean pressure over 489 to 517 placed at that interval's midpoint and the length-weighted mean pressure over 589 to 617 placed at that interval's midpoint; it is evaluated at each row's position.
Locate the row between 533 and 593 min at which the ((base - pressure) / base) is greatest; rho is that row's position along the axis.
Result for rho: 563.0 min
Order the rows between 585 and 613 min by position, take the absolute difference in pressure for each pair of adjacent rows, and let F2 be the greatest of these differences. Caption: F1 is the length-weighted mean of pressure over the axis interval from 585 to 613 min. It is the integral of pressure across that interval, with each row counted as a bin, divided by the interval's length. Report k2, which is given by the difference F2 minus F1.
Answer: -21.81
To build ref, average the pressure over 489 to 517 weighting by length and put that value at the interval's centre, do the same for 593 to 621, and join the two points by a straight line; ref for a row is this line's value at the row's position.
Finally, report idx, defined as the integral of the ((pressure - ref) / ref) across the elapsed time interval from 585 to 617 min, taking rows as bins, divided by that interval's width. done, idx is 0.005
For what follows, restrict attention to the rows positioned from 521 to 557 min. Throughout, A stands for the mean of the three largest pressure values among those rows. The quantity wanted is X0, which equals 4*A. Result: 92.7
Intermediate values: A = 23.2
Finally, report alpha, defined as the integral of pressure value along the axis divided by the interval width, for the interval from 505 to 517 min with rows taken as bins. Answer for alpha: 23.2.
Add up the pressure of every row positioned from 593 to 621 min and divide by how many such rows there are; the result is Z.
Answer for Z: 22.7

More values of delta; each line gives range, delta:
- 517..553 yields 519.0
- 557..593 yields 591.0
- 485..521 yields 515.0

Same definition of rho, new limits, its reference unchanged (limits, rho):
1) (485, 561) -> 491.0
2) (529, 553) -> 547.0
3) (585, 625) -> 619.0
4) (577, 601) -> 599.0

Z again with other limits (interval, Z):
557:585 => 22.2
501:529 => 23.1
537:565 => 22.3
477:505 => 22.2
